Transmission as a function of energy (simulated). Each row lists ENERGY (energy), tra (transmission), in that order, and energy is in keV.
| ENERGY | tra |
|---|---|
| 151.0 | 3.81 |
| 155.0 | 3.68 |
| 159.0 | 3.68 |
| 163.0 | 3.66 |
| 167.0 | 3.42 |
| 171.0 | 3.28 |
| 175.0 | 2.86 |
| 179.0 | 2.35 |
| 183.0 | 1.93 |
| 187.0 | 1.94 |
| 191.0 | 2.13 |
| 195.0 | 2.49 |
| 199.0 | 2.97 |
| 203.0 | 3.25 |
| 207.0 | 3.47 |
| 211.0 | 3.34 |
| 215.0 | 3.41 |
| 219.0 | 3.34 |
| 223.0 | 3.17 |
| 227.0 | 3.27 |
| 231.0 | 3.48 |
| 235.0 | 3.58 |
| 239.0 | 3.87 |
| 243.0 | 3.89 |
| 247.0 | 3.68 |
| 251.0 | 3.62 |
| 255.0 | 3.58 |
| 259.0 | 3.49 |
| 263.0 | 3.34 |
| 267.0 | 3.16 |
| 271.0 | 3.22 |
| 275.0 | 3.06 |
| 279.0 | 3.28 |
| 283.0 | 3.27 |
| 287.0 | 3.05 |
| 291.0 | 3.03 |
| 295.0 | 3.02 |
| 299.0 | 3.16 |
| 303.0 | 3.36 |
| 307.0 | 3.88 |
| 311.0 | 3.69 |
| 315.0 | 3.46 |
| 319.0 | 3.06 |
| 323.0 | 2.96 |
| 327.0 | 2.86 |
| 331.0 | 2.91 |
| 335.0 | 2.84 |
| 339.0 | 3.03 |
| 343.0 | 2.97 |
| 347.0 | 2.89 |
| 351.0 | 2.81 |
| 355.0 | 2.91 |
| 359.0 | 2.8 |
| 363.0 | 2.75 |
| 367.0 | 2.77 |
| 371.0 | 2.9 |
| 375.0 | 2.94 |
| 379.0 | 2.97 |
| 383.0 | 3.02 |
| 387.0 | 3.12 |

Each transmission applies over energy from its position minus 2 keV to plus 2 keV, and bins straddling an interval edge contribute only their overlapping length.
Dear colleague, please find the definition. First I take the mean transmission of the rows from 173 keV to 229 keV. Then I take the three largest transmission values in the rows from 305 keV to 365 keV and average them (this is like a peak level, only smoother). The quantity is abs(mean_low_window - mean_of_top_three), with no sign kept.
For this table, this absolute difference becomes 0.83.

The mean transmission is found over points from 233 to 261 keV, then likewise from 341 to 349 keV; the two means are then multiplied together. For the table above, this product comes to 10.8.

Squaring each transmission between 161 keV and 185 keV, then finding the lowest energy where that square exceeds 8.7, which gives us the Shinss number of 163.0 keV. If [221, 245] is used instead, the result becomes 223.0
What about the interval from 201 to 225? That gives 203.0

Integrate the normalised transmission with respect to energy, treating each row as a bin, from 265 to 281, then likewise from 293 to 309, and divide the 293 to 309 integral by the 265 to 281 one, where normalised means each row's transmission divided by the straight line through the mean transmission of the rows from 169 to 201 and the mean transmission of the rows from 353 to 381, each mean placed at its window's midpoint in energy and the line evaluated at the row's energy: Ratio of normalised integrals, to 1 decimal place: 1.0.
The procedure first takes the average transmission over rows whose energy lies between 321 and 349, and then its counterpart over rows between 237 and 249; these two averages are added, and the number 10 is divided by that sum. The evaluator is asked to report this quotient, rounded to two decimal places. 1.48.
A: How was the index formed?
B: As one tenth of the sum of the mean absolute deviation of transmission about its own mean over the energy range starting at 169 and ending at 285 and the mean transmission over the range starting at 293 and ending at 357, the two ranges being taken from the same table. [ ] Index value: 0.350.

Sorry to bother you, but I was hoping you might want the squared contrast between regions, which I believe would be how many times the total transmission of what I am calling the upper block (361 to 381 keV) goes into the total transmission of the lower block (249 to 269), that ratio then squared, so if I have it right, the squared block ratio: 1.4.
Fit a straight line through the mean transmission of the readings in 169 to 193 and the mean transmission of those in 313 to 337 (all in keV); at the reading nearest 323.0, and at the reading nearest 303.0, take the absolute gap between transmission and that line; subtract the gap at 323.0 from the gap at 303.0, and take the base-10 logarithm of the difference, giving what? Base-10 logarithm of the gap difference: -0.41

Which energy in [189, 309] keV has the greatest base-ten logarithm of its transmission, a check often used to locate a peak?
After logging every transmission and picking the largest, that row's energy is 243.0 keV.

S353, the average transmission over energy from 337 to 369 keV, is 2.87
